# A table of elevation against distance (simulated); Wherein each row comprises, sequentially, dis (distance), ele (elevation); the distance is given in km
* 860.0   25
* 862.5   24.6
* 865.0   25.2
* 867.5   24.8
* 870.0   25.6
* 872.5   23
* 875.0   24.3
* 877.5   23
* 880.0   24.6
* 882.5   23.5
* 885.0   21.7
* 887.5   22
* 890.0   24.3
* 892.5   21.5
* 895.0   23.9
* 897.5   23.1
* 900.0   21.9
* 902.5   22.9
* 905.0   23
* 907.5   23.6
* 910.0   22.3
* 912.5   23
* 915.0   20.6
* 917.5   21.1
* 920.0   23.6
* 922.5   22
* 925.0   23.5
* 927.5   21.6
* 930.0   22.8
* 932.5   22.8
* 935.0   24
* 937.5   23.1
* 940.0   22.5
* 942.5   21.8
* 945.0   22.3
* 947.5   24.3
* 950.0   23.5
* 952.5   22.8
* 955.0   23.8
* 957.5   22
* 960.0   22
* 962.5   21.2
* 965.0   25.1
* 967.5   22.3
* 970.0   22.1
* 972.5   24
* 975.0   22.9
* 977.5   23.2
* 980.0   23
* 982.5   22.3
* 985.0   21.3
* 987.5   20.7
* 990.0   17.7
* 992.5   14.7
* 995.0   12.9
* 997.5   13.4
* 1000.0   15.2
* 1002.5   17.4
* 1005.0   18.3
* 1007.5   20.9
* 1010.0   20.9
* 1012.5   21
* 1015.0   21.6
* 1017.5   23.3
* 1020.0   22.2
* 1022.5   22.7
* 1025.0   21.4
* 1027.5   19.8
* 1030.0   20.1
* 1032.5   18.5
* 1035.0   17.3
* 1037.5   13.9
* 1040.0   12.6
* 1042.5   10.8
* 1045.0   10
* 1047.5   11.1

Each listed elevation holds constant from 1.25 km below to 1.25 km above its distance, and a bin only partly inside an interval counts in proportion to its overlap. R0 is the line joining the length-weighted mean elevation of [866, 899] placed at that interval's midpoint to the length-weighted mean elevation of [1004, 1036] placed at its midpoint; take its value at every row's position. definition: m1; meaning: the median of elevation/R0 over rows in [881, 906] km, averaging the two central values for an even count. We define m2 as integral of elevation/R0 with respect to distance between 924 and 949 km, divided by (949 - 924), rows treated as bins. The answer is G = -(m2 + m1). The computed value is -2.02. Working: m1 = 0.995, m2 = 1.02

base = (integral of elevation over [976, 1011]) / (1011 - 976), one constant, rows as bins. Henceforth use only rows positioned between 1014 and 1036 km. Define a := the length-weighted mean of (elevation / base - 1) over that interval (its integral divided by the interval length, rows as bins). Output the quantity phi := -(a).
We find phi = -0.11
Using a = 0.11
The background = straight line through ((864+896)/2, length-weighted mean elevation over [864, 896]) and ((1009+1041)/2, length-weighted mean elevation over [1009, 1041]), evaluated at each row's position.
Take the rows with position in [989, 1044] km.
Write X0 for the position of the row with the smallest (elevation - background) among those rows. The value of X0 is 1042.5 km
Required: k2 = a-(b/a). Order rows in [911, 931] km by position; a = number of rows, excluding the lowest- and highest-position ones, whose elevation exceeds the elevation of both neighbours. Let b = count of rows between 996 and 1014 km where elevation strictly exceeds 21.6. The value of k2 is 2.0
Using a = 2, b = 0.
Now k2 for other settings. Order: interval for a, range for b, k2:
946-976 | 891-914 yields 0.3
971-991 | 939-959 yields -7.0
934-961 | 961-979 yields -1.0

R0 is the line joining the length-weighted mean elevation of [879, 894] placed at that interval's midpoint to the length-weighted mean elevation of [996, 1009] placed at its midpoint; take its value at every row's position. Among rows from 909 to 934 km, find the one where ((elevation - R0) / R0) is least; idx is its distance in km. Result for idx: 915.0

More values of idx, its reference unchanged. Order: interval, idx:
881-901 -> 885.0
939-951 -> 942.5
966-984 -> 970.0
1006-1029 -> 1007.5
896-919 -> 915.0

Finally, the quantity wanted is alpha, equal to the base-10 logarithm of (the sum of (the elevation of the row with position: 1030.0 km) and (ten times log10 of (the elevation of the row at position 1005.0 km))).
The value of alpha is 1.51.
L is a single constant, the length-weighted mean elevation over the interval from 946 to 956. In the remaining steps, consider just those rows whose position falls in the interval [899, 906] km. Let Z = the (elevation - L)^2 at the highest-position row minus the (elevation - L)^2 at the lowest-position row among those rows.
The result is -2.4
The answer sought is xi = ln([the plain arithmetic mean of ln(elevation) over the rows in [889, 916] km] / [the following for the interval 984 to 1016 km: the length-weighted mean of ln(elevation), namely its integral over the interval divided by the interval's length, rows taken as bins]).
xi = 0.08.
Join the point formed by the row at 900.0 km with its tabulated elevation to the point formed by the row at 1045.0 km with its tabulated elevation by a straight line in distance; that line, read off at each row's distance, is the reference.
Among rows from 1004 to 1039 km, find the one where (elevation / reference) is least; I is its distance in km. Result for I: 1037.5 km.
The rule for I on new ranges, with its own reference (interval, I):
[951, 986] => 962.5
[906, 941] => 915.0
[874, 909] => 885.0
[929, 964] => 930.0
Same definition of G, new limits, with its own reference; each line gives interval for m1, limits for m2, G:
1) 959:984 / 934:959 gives -2.09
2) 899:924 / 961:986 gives -2.04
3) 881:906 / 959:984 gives -2.05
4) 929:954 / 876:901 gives -2.01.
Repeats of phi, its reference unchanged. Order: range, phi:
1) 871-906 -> -0.23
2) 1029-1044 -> 0.18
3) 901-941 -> -0.21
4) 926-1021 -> -0.13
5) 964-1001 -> -0.07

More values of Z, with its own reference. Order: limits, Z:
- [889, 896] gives -0.4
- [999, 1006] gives -42.2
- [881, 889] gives 2.4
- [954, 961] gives 2.4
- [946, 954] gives 0.0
